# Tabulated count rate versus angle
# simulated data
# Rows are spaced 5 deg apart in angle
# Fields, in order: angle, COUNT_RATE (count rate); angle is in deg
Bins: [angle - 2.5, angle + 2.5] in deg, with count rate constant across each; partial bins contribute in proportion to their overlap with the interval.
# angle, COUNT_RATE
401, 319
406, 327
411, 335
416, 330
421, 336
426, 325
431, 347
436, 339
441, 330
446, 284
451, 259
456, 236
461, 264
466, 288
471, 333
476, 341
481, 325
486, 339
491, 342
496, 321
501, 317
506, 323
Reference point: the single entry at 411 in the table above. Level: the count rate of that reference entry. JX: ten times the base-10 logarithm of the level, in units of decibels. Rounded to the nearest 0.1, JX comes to 25.3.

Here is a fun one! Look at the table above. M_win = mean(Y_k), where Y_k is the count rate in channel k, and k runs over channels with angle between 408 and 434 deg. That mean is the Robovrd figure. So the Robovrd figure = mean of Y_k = 335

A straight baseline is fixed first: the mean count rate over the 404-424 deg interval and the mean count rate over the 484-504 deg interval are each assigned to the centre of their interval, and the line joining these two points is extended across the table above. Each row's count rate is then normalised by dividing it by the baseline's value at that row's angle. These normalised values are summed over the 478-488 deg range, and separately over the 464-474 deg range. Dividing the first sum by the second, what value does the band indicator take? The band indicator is 1.07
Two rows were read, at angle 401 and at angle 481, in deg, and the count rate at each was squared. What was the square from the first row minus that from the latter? -3864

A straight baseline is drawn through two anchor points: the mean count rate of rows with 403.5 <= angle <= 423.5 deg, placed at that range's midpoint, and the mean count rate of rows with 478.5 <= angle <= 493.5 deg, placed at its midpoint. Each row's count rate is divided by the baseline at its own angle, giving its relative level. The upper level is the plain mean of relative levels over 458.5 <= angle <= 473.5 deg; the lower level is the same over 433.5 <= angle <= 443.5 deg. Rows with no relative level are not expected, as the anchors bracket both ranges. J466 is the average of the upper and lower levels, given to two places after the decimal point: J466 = 0.94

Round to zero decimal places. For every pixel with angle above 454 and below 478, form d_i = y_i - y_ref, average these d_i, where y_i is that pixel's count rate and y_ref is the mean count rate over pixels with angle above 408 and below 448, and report -36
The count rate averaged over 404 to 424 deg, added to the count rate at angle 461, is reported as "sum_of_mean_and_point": 596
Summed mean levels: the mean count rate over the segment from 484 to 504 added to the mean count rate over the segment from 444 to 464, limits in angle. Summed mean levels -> 590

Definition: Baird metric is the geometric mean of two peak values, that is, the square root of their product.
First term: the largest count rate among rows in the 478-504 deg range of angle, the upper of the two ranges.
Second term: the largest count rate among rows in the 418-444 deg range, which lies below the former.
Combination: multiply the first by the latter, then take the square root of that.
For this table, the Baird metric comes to 344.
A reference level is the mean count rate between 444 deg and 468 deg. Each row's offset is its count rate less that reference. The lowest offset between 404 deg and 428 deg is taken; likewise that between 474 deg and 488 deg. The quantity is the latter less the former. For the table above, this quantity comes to 0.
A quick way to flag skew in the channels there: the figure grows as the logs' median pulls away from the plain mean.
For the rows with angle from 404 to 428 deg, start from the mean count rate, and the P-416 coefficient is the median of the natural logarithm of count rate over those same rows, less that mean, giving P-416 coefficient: -325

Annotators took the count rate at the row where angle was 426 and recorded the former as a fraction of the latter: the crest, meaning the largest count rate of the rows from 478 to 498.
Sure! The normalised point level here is 0.95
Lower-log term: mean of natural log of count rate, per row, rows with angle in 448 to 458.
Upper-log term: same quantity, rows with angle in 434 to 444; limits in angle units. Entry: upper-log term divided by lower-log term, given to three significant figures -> 1.05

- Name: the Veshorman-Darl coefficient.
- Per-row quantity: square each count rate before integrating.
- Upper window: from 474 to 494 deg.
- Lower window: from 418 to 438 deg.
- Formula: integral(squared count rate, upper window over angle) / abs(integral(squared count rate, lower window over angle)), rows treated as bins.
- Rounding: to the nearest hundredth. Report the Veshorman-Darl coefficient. 1.00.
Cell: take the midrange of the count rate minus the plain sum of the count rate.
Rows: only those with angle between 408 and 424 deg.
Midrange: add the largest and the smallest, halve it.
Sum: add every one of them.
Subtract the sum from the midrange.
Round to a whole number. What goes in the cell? -668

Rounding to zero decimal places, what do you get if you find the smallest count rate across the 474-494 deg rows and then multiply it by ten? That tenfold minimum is 3250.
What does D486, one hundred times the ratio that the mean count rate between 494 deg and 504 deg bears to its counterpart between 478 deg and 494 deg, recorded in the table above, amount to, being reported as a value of 95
